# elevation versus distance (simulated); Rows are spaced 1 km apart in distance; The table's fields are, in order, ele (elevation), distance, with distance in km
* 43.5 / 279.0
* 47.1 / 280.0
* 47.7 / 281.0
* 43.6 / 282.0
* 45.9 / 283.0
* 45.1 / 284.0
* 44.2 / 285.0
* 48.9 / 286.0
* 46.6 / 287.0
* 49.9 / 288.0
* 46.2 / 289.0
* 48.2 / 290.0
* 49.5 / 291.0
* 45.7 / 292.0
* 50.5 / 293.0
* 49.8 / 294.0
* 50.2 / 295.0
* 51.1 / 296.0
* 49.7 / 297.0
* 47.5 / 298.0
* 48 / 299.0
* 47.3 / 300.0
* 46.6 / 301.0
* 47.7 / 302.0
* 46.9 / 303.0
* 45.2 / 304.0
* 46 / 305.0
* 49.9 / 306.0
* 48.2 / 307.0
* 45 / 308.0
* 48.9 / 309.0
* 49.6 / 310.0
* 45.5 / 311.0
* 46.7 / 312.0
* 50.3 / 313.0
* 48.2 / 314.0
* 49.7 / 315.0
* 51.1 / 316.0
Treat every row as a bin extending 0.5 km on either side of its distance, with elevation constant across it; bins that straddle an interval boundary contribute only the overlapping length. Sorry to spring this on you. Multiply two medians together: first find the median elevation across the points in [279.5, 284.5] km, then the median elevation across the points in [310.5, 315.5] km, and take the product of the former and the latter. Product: 2212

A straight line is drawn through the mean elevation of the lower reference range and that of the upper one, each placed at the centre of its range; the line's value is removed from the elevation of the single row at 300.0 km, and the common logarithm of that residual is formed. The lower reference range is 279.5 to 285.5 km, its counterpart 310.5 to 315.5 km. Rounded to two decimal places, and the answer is -0.56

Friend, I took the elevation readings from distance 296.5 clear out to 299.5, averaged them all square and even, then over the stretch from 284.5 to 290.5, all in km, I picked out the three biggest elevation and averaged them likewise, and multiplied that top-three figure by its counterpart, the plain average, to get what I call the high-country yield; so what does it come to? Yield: 2372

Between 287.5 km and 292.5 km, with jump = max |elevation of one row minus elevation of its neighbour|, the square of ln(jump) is 1.8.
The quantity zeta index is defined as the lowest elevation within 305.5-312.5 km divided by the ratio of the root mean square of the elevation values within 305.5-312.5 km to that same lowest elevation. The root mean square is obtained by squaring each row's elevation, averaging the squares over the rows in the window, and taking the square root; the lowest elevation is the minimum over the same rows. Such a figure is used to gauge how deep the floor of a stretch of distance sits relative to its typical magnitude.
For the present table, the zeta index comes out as 42.4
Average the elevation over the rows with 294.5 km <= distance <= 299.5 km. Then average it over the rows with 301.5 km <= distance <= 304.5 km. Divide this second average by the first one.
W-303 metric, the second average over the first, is 0.95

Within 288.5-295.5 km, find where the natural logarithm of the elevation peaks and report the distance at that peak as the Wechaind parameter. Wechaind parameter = 293.0 km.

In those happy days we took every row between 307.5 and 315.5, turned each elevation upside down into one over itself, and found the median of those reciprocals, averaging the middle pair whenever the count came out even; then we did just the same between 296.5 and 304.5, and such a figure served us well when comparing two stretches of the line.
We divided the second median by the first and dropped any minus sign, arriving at 1.02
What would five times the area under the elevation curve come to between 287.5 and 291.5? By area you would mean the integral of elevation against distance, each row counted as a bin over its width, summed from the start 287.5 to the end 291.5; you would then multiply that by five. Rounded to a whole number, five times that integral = 969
